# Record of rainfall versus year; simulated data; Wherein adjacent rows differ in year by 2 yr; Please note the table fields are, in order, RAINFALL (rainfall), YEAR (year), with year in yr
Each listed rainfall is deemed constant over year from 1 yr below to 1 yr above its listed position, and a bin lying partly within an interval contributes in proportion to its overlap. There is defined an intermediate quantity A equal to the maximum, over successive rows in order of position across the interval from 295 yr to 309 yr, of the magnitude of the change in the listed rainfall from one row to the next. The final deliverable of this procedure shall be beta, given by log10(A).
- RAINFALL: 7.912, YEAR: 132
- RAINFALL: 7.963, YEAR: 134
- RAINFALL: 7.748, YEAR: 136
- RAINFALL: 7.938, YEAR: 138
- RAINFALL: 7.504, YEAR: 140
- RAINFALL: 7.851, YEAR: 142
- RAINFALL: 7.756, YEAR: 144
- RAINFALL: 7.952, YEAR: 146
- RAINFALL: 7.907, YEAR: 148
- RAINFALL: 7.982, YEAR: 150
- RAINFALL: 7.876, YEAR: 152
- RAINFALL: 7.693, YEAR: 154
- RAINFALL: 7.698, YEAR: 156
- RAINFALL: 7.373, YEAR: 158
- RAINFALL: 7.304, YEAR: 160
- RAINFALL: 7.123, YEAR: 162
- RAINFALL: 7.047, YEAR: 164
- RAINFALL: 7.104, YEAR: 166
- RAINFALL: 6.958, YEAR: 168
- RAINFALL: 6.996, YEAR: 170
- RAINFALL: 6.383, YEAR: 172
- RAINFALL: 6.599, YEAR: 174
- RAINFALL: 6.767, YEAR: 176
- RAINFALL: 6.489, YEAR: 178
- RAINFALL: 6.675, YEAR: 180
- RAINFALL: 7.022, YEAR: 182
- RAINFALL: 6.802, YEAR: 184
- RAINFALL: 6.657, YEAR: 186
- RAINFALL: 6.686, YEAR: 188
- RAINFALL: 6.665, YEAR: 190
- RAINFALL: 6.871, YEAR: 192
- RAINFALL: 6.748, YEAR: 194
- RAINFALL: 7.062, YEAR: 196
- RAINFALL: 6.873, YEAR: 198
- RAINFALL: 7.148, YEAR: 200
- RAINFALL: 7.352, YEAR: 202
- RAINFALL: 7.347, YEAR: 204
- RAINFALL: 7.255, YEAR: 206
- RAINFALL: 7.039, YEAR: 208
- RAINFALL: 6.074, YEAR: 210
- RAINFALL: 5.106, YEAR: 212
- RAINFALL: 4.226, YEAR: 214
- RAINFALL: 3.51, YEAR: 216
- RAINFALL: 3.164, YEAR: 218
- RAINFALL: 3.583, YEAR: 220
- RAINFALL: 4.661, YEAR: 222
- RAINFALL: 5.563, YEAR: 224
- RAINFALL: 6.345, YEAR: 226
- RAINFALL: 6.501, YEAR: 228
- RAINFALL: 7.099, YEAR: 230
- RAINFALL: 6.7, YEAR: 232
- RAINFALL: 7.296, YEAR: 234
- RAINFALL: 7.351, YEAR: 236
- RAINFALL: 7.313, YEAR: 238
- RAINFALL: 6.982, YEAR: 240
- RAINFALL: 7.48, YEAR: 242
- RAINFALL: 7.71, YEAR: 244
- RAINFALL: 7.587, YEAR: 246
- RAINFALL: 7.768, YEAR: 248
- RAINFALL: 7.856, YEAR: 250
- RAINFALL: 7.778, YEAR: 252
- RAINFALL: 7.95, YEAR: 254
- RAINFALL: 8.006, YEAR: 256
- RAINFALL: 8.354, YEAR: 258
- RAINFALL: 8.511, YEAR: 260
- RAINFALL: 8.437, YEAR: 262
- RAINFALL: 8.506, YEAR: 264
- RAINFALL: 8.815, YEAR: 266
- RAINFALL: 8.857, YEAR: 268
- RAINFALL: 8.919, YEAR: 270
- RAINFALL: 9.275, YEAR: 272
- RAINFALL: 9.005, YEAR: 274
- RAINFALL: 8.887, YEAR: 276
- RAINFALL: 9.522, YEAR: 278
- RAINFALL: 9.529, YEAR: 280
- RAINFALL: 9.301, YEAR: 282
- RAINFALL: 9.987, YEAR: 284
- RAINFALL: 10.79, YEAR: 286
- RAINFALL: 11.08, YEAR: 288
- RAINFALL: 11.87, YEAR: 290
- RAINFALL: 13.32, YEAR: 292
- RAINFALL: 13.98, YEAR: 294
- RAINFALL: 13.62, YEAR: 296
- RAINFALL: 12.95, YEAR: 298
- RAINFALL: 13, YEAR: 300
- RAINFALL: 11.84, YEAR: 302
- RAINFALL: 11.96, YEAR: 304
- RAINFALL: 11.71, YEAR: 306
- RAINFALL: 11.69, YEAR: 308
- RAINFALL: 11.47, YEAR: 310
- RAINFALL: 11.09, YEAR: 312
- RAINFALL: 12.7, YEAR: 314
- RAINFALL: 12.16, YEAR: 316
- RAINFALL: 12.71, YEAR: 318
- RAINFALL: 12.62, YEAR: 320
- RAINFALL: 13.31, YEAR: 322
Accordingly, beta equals 0.1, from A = 1.2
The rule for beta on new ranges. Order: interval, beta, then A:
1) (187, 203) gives -0.5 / 0.3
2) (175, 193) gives -0.5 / 0.3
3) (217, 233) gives 0.0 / 1.1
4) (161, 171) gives -0.8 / 0.1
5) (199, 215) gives 0.0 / 1.0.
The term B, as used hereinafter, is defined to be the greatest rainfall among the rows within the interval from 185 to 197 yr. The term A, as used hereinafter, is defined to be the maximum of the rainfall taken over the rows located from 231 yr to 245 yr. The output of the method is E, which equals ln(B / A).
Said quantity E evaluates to -0.09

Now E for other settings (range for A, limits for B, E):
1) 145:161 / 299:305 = 0.49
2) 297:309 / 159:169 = -0.58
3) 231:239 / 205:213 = -0.01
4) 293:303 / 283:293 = -0.05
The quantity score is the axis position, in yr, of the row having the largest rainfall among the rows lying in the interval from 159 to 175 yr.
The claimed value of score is 160 yr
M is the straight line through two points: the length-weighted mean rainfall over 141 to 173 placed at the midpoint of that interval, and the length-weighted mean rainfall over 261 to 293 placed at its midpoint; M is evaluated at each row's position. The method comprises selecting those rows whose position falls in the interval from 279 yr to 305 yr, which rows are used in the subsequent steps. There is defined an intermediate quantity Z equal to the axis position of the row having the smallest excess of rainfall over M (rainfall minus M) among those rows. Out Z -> 282 yr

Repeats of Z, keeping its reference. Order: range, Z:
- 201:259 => 218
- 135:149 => 140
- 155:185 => 178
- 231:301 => 232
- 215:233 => 218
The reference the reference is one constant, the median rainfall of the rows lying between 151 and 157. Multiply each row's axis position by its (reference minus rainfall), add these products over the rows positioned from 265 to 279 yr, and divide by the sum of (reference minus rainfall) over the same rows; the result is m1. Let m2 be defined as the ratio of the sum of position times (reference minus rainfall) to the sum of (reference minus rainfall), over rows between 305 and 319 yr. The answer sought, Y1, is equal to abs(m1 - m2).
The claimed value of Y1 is 39.9 yr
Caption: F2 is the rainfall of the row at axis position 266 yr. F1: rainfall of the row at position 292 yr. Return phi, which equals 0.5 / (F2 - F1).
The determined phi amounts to -0.11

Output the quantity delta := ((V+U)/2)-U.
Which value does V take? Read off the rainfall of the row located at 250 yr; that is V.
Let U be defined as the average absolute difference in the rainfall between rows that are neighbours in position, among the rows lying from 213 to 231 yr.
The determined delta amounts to 3.62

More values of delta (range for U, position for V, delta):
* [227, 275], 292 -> 6.55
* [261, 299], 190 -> 3.12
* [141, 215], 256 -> 3.89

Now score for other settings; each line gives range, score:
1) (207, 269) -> 268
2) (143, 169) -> 150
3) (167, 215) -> 202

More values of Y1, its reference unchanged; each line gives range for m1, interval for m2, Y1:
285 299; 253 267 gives 31.2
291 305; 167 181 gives 123.1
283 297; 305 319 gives 21.1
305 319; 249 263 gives 53.9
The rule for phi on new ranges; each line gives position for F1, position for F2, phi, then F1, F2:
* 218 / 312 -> 0.06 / 3.164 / 11.09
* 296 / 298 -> -0.75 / 13.62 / 12.95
